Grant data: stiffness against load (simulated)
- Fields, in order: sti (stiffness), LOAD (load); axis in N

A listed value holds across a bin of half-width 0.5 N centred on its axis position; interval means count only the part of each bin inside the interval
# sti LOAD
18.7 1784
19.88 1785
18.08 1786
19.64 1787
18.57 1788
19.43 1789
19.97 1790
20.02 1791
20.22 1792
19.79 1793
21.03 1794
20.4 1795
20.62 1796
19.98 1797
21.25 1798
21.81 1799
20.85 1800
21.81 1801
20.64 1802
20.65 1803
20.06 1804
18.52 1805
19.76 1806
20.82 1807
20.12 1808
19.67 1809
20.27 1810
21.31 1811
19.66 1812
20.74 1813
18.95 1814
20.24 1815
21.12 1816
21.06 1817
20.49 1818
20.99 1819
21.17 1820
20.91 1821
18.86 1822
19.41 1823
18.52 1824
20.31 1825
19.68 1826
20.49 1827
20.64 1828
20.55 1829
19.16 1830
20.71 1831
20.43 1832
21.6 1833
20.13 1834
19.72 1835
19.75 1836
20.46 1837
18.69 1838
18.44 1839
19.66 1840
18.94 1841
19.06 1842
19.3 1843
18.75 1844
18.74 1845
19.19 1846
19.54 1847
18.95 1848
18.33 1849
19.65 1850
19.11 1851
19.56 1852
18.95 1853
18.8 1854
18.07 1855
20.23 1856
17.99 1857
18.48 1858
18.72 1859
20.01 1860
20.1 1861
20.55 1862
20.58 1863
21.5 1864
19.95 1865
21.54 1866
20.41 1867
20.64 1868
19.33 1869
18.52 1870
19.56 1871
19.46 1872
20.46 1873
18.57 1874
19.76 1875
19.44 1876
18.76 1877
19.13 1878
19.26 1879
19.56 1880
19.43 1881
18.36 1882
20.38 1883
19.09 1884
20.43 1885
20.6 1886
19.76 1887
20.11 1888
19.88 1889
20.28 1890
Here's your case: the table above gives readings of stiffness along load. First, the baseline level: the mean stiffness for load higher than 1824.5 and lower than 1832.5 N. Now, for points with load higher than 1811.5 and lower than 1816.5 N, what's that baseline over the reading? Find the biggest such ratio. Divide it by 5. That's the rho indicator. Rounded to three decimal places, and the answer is 0.214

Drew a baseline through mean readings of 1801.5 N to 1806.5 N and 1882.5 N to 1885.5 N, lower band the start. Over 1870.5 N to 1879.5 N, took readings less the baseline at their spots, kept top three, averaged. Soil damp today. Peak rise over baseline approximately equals -0.03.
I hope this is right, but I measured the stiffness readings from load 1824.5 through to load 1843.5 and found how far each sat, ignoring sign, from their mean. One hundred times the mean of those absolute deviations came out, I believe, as 67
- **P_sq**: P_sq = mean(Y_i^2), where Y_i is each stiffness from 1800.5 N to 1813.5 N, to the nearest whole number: 413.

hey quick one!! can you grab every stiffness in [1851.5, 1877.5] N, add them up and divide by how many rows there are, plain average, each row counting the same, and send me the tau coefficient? 19.6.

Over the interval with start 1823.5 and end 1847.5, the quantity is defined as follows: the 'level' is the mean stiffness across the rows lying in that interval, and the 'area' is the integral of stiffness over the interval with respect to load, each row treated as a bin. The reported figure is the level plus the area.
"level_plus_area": 492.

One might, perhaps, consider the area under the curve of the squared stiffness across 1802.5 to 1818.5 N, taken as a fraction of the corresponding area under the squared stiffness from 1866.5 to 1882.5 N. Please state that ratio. 1.08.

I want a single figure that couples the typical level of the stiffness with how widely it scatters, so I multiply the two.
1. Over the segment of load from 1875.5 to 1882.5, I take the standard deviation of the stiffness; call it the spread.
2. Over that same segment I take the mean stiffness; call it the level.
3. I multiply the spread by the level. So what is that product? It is 8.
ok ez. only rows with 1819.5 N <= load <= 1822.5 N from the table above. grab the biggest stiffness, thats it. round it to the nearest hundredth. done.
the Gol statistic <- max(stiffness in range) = 21.17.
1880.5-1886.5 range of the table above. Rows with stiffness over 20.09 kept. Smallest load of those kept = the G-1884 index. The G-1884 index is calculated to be 1883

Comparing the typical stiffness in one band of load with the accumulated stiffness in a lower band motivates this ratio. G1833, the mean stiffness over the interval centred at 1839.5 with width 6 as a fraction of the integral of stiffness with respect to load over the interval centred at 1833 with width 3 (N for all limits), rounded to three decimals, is 0.309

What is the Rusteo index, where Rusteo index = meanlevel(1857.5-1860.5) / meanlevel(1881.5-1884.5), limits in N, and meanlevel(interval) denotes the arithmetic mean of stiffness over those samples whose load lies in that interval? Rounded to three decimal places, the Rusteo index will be 0.989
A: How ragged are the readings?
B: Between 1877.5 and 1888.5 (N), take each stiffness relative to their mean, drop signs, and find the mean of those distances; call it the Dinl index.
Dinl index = 0.55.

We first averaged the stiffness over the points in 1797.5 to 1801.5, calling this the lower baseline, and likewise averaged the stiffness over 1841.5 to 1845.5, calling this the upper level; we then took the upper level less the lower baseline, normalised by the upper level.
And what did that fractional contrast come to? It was -0.13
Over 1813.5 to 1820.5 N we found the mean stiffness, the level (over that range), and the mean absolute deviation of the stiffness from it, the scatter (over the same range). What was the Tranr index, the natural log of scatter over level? -3.56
